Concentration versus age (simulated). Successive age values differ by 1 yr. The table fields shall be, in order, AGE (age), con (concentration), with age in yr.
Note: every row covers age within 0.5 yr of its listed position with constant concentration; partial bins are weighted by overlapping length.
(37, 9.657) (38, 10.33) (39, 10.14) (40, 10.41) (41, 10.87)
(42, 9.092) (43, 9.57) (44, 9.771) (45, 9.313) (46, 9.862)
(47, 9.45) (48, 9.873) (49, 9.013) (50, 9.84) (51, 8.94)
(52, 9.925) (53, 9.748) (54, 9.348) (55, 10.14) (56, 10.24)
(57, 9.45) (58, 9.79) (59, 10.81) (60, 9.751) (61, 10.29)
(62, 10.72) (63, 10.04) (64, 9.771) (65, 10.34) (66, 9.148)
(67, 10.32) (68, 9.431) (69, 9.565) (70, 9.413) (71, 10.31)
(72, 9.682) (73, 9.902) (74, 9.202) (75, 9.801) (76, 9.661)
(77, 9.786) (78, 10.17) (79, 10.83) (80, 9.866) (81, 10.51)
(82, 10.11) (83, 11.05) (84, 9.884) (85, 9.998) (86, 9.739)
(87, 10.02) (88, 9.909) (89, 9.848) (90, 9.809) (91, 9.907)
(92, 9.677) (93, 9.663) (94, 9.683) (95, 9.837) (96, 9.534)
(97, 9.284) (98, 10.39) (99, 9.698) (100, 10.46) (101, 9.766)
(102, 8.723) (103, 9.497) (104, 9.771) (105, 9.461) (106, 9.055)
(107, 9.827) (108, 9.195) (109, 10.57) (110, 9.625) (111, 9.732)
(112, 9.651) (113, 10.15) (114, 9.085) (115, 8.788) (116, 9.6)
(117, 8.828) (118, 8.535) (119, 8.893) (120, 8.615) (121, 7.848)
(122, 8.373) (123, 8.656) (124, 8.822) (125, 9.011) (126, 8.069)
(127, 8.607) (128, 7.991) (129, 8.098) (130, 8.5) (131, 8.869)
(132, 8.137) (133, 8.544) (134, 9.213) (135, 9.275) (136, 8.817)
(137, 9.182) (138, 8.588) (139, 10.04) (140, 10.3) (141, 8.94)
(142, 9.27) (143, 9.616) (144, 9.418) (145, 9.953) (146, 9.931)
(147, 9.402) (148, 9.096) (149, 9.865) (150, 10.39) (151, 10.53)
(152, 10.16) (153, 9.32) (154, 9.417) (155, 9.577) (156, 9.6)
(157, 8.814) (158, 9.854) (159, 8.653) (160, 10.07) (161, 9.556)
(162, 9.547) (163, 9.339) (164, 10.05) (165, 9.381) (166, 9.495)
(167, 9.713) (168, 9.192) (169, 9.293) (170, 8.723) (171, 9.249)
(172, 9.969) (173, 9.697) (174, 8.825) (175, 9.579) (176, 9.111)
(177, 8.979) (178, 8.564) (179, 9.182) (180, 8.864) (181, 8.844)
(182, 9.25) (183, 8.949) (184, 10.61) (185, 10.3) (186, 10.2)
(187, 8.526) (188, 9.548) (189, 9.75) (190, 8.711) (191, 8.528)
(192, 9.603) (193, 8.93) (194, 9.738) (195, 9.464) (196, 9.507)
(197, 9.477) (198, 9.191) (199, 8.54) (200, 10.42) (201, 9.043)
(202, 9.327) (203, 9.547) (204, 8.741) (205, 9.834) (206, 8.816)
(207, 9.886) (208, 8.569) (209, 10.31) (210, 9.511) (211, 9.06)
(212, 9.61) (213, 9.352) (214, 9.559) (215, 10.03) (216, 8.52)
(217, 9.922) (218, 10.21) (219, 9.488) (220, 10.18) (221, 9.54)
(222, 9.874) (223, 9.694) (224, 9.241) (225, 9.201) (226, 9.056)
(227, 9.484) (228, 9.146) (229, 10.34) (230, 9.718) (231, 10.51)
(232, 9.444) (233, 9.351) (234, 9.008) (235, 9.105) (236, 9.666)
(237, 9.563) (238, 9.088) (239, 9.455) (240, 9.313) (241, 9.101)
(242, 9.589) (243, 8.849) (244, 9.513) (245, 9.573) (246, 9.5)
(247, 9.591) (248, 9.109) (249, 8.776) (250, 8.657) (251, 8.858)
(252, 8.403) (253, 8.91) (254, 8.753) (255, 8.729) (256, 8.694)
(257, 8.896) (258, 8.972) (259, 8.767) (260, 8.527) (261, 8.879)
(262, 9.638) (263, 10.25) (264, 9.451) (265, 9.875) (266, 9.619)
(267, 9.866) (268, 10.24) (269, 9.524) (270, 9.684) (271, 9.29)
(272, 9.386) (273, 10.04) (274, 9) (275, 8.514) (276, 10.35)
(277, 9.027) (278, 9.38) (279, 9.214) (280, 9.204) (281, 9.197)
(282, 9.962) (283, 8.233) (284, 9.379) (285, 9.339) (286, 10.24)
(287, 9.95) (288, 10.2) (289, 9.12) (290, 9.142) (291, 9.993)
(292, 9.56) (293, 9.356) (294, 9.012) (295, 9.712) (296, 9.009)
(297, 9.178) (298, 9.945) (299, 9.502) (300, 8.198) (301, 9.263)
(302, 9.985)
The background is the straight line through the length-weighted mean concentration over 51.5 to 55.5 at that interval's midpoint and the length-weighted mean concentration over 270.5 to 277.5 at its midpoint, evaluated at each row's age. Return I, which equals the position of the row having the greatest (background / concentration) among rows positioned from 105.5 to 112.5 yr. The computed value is 106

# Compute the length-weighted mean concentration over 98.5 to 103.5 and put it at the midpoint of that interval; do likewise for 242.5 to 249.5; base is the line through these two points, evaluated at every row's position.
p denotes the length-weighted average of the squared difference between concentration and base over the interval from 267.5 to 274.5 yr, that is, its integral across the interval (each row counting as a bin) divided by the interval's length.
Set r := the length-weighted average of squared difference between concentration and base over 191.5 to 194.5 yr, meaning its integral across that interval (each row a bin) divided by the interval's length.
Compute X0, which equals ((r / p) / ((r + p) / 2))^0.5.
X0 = 1.4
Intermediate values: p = 0.30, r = 0.13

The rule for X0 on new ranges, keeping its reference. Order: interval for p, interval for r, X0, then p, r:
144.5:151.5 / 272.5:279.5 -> 1.7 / 0.36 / 0.37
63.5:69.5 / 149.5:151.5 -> 2.9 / 0.20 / 0.91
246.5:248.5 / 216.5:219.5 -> 5.2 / 0.06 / 0.37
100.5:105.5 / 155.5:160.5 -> 2.7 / 0.18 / 0.33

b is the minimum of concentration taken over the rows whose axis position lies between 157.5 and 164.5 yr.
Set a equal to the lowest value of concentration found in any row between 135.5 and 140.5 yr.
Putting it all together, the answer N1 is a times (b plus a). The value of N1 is 148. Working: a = 8.588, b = 8.653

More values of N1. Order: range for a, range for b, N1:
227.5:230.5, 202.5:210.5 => 162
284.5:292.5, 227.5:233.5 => 167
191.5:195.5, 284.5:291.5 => 161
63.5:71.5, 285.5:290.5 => 167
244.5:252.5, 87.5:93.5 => 152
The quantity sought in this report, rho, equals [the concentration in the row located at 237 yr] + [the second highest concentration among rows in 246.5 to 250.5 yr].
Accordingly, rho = 18.7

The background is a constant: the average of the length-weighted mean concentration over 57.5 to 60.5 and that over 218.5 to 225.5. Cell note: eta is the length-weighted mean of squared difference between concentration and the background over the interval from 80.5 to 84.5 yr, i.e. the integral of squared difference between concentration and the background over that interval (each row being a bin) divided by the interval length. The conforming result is 0.48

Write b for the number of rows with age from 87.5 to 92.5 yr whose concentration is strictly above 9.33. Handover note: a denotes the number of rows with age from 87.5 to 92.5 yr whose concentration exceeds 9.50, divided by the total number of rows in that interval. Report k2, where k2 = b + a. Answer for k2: 6.0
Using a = 1.00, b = 5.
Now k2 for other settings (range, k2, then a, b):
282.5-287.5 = 4.4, 0.40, 4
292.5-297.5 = 2.2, 0.20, 2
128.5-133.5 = 0.0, 0.00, 0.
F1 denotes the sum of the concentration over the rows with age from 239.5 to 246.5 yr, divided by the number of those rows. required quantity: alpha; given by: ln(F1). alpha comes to 2.24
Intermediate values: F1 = 9.3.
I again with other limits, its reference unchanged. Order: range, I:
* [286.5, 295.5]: 294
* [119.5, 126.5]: 121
